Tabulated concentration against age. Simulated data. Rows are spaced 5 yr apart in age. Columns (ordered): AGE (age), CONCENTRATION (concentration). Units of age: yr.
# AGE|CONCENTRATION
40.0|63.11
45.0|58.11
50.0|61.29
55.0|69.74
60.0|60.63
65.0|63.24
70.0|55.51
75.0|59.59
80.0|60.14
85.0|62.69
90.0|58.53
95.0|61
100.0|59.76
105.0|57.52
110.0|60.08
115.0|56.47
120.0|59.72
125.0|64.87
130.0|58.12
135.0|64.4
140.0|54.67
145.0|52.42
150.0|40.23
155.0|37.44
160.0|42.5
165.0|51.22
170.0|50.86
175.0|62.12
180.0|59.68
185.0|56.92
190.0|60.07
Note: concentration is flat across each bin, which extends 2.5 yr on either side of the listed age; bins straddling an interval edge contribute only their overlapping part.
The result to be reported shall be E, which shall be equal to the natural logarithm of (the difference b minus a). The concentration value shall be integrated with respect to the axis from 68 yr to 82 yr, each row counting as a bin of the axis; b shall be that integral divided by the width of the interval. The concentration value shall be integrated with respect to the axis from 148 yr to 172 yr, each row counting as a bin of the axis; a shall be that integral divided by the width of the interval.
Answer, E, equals 2.6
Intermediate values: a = 44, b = 58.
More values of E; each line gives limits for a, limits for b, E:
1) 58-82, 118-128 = 0.9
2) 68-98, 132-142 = -2.8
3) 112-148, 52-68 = 1.7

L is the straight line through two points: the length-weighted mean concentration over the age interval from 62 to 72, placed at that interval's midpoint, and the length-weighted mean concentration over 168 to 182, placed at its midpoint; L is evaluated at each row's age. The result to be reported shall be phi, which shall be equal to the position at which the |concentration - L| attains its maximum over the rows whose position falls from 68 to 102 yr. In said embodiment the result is 70.0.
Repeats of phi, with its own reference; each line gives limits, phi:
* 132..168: 155.0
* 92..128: 125.0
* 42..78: 55.0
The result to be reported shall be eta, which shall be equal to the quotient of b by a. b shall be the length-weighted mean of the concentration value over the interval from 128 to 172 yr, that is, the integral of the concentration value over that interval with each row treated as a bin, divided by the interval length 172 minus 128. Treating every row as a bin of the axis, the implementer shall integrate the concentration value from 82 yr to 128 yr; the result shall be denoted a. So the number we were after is 0.0181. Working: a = 2762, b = 50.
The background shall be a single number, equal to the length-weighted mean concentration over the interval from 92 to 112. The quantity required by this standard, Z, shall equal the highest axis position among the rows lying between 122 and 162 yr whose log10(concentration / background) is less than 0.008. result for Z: 160.0 yr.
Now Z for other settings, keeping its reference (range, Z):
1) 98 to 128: 120.0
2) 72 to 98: 90.0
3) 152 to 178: 170.0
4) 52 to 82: 80.0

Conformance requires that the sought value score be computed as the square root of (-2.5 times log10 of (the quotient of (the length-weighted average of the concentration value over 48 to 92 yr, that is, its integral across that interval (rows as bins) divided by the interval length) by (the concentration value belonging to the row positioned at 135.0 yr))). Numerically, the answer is 0.23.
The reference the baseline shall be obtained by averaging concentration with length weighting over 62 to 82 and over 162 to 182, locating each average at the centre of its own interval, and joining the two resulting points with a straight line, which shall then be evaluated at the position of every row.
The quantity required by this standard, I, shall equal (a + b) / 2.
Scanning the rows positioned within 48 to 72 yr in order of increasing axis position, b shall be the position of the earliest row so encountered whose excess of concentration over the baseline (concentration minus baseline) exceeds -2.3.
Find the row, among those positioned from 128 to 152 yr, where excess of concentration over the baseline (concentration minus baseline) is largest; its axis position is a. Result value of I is 92.5 yr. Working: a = 135.0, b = 50.0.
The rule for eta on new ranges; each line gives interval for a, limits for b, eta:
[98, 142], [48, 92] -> 0.0234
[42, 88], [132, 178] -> 0.0181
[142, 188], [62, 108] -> 0.0257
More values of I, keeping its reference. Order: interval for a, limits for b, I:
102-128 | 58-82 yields 92.5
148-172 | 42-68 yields 107.5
